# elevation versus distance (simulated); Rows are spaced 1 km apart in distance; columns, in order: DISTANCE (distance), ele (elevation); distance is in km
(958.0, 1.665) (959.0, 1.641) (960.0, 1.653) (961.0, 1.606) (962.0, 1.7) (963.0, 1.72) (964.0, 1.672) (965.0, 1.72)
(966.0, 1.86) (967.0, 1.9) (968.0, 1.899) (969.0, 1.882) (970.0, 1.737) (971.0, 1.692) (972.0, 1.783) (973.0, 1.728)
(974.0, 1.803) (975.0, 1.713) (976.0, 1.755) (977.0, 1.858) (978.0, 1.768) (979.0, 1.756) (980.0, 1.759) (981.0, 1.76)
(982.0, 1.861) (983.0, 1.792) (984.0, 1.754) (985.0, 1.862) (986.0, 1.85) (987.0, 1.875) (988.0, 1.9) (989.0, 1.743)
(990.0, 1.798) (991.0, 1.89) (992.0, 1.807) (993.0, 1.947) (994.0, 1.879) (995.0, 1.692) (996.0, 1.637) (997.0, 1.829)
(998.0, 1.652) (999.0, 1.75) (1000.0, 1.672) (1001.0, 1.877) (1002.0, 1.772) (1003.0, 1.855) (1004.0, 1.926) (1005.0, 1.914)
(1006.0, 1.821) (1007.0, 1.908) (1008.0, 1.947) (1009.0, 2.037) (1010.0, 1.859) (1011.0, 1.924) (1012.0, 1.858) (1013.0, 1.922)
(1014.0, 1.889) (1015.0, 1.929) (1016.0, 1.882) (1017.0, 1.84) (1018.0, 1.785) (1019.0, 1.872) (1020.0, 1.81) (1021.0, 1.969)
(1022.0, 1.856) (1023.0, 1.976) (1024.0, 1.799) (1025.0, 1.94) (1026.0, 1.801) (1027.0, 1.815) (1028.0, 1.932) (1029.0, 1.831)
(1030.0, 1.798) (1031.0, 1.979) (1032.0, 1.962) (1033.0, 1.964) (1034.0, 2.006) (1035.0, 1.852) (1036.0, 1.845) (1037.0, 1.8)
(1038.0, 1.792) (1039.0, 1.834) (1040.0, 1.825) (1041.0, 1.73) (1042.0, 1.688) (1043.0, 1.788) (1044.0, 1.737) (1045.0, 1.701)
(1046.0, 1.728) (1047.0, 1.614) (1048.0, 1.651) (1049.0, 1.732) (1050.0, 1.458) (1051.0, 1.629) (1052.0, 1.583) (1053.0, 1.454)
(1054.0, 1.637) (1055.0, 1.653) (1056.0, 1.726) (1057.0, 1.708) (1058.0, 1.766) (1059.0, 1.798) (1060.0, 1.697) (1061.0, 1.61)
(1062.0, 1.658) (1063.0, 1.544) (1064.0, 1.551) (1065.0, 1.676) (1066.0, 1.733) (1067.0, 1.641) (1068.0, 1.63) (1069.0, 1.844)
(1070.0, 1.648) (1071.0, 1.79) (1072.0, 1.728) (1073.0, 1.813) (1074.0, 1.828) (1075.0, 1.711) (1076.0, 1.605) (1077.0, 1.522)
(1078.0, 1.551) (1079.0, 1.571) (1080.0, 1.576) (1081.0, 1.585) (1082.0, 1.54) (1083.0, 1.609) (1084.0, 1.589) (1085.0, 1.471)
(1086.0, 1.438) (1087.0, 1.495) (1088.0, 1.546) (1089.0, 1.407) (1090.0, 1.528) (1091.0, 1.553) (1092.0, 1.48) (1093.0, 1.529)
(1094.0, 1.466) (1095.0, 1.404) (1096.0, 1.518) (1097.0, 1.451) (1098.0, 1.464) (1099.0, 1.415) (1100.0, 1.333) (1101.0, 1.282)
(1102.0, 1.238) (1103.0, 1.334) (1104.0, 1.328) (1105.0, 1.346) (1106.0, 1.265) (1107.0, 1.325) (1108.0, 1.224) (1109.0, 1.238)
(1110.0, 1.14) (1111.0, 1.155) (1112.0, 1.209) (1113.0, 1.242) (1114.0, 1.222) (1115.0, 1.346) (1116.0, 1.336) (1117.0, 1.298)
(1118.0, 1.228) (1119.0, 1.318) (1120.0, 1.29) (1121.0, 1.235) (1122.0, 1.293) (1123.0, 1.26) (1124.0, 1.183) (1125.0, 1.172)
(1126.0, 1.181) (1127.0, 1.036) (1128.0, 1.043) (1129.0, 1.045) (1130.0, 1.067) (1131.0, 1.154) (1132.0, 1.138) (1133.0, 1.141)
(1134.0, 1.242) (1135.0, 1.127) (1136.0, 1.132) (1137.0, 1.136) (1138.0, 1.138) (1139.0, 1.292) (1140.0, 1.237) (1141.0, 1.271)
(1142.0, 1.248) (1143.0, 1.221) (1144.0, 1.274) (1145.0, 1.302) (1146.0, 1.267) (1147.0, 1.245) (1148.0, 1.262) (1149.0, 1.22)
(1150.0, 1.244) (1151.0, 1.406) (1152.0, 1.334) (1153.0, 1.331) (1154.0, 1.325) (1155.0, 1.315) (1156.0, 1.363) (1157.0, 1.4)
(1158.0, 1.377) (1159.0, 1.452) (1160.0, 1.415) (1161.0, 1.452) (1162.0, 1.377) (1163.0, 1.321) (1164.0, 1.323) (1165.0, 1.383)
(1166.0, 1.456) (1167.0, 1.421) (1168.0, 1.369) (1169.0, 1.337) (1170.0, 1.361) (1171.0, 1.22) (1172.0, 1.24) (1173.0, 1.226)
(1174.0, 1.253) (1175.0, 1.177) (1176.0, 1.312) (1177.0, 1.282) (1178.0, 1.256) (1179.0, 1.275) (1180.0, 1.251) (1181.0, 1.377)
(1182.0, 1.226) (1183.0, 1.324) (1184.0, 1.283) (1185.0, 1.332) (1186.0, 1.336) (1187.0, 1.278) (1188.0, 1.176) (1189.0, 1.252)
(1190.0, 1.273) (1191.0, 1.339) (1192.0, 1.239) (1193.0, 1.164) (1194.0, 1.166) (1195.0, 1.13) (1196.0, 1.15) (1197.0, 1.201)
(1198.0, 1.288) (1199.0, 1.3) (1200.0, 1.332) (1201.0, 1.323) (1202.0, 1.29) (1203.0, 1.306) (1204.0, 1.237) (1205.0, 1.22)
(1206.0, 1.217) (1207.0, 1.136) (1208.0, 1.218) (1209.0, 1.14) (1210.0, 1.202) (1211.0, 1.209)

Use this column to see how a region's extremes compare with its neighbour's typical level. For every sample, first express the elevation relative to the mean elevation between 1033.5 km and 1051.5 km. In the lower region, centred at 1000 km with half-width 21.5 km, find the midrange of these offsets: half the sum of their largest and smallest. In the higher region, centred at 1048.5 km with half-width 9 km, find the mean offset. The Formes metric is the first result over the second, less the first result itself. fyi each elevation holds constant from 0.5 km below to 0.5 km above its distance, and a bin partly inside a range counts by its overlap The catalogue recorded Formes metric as -1.3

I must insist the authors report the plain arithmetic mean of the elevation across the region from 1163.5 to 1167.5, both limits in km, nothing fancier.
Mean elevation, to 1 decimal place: 1.4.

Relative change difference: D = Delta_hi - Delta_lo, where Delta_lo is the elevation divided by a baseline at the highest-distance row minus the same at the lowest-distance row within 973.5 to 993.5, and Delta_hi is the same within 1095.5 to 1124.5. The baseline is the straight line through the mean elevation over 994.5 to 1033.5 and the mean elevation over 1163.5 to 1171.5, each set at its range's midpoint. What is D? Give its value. -0.27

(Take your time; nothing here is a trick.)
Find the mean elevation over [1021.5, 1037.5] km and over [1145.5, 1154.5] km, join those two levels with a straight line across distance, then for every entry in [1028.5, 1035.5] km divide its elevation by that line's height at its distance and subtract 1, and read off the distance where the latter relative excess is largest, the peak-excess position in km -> 1034.0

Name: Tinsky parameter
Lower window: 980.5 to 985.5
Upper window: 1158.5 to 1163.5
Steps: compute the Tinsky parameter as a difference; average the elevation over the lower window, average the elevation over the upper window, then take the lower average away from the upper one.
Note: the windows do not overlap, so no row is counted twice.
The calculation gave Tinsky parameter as -0.40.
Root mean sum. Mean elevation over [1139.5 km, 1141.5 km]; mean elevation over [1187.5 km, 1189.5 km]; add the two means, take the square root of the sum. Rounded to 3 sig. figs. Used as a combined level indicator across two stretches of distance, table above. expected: 1.57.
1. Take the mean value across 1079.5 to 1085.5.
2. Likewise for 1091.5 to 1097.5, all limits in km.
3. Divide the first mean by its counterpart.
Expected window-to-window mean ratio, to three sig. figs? 1.06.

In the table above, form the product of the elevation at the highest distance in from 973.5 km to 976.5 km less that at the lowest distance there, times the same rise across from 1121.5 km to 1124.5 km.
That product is 0.005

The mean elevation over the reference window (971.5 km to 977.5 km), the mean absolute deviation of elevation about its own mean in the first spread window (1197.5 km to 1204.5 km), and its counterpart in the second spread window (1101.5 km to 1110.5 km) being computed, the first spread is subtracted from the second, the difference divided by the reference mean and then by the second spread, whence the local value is 0.35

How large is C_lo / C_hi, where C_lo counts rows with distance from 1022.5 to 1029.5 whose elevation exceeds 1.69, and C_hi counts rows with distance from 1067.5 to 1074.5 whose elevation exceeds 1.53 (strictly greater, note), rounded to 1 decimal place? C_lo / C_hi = 1.0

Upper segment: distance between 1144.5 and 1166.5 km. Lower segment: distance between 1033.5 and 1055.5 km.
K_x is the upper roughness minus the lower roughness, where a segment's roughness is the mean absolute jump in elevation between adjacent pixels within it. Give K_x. -0.036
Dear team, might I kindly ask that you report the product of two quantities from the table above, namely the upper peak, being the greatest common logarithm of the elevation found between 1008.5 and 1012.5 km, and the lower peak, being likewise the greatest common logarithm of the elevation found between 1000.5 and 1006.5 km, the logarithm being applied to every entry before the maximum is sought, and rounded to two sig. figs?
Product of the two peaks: 0.088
